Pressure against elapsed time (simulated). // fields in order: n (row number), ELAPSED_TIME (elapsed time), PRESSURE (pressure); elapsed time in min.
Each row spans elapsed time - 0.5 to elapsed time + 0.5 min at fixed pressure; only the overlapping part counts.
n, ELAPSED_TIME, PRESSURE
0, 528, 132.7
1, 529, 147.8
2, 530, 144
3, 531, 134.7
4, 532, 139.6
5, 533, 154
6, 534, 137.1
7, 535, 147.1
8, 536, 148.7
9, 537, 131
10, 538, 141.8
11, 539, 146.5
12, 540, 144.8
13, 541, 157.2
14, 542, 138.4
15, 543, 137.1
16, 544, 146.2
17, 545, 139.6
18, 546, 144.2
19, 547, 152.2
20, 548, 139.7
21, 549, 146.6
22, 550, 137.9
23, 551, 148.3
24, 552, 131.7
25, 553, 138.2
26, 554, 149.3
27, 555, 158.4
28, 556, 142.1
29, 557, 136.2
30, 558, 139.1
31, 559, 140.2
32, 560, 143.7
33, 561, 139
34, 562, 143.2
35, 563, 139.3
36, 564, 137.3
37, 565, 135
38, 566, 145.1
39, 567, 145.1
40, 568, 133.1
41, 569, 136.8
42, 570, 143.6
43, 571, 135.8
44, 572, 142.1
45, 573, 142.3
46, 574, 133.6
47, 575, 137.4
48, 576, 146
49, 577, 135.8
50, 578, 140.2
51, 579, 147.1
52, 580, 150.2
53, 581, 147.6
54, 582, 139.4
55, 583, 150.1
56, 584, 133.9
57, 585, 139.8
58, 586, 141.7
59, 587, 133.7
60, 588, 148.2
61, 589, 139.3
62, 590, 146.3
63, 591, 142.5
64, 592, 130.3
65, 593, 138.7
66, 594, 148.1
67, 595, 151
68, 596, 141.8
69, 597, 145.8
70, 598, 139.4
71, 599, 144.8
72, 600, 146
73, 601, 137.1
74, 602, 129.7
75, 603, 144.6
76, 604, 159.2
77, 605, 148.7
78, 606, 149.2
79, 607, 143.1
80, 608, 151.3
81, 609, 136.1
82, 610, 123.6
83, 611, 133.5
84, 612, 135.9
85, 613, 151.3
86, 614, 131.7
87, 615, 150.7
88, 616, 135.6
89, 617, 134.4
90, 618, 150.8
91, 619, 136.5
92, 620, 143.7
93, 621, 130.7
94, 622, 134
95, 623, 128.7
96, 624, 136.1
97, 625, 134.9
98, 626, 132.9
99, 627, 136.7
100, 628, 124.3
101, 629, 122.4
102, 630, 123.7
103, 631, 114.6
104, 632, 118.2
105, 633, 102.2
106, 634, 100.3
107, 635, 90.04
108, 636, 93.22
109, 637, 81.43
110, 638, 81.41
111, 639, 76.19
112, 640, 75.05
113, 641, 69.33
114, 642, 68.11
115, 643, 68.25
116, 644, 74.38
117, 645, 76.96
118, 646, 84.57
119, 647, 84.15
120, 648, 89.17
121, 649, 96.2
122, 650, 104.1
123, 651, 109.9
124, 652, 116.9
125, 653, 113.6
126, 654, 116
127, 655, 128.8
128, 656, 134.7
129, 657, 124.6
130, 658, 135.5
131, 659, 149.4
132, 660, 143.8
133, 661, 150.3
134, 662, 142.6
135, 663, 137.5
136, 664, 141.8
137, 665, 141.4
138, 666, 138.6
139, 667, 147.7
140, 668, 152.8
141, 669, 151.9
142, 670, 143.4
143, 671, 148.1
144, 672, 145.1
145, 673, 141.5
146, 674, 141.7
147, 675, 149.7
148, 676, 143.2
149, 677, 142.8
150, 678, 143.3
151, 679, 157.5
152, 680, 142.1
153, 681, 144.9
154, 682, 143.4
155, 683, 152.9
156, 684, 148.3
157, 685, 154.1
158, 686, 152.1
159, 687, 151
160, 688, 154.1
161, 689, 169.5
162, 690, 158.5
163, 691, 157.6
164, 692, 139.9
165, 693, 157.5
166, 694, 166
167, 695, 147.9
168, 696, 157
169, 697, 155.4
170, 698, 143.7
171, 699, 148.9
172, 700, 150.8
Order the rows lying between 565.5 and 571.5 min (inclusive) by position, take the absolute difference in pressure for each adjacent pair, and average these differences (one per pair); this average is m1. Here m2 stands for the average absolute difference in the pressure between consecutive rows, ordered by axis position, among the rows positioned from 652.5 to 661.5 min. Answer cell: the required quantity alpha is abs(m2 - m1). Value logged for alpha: 2.5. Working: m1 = 6.1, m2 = 8.5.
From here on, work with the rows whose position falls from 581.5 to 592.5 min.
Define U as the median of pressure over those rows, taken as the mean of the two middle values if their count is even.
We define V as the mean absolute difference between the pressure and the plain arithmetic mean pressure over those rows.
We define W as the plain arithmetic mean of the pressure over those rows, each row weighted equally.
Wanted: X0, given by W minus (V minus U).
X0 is 275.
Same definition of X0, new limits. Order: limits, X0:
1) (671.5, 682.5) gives 285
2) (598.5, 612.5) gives 278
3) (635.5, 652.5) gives 155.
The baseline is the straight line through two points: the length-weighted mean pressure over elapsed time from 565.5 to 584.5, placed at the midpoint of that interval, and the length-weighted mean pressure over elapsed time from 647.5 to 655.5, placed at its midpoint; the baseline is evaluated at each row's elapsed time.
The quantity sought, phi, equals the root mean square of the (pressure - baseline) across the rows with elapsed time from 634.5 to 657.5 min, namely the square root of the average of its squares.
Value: 29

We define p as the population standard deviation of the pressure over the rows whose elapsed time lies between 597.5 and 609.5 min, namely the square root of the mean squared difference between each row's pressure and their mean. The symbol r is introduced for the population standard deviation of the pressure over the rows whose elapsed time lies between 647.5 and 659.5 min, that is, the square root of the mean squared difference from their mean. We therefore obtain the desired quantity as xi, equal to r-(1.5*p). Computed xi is 5.4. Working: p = 7.5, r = 16.6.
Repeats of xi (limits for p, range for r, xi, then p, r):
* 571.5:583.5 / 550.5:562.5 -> -1.3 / 5.3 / 6.7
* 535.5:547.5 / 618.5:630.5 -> -4.1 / 6.8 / 6.1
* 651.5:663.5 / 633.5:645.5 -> -8.6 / 12.3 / 9.8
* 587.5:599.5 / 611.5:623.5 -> -0.2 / 5.4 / 7.9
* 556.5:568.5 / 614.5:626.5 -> 1.2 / 3.8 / 6.9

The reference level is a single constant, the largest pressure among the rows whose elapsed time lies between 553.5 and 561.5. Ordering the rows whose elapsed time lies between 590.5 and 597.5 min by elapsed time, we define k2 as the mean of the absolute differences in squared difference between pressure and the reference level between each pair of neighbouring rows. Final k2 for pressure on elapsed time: 268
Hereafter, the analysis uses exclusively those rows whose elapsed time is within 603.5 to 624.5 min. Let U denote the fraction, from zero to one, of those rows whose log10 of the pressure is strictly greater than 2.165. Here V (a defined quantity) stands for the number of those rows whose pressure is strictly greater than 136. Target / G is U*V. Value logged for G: 4.0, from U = 0.3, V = 12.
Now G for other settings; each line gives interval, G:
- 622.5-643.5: 0.0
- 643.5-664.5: 0.6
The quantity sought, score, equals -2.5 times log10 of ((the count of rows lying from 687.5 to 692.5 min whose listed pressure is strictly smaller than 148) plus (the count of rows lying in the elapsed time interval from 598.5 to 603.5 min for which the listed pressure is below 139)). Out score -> -1.2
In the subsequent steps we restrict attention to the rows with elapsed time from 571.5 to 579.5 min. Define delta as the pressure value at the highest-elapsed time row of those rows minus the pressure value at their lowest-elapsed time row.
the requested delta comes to 5.0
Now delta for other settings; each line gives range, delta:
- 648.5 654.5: 19.8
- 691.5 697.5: 15.5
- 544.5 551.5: 8.7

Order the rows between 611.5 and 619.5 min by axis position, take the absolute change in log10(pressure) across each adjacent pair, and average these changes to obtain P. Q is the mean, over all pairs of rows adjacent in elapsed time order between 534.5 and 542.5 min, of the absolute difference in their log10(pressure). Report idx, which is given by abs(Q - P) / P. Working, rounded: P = 0.0441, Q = 0.0292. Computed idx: 0.34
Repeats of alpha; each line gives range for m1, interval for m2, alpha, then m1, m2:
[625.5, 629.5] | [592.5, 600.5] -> 0.5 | 6.0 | 5.5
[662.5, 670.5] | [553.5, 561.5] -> 1.8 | 4.4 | 6.2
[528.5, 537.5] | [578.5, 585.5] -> 2.0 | 9.8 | 7.8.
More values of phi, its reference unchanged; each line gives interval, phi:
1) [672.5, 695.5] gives 56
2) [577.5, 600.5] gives 10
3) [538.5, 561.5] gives 11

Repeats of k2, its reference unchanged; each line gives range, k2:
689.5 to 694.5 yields 185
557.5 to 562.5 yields 115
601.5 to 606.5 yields 231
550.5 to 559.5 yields 247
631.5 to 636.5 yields 870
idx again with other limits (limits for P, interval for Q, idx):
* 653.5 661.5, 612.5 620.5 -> 0.33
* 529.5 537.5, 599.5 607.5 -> 0.17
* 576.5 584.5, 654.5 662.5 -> 0.21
